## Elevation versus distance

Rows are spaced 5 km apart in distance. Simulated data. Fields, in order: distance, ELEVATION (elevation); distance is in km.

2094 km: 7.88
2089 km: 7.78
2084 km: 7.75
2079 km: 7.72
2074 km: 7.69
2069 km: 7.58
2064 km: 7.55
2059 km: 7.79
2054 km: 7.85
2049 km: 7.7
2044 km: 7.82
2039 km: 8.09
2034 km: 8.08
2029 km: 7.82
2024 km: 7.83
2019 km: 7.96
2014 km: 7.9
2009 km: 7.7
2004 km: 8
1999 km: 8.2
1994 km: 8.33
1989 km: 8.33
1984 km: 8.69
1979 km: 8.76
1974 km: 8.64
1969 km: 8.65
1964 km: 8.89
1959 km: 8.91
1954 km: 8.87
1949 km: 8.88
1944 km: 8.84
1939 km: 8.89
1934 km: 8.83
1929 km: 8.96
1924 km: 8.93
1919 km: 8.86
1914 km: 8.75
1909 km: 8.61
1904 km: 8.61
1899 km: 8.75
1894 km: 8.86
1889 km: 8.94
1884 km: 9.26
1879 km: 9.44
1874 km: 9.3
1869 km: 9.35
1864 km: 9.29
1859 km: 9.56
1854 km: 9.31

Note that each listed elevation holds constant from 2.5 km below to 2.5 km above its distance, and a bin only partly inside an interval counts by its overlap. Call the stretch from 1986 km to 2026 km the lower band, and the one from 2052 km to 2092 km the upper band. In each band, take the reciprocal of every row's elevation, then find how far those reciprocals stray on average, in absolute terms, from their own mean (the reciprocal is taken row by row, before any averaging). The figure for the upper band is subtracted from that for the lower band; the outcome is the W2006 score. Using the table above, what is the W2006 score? 0.0016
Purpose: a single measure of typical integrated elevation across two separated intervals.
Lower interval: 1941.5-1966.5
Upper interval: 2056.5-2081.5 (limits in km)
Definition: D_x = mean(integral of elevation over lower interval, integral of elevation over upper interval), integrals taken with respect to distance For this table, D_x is 207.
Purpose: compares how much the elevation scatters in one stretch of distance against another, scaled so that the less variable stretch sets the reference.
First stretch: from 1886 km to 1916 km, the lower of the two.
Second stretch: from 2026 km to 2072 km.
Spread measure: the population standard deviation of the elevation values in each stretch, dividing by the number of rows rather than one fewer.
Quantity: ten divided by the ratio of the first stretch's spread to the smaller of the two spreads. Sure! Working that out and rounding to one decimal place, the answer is 10.0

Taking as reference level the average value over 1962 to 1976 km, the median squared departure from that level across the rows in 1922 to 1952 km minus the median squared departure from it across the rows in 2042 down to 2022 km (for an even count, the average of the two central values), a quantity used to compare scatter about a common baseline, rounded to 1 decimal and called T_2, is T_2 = -0.6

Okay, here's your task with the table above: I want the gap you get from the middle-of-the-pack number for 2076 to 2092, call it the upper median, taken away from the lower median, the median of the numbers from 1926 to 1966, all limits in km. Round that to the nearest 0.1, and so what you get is 1.1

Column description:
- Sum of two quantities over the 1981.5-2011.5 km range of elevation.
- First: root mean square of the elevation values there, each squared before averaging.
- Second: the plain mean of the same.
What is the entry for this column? 16.4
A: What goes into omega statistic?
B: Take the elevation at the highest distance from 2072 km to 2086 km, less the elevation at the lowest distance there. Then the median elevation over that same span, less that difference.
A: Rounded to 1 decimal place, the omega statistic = 7.7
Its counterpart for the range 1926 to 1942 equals 9.0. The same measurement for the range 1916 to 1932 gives 8.8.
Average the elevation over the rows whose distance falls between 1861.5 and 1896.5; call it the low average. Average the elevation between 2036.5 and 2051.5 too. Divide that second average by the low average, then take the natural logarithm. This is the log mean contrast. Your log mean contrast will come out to -0.16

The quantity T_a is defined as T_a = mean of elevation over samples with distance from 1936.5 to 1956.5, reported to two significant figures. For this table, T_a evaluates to 8.9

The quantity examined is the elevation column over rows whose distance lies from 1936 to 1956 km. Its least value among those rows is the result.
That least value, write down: 8.84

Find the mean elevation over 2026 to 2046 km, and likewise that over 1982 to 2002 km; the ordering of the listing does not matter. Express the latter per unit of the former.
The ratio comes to 1.05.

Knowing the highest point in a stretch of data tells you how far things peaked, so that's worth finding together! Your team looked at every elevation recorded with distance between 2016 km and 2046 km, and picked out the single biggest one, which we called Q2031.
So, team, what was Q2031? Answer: 8.09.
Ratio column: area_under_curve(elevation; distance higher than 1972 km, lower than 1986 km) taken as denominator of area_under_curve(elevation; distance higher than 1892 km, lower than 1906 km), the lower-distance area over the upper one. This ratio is 1.00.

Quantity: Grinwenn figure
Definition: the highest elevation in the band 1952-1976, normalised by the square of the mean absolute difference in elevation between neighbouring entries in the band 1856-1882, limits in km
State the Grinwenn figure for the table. 527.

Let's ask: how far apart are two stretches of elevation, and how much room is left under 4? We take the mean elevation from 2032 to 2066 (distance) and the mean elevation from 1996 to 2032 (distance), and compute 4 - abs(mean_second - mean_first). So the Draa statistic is 3.92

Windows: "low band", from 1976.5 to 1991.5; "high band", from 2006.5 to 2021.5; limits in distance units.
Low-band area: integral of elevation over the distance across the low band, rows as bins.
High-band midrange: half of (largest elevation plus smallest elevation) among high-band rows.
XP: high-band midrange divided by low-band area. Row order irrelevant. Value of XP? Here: 0.0607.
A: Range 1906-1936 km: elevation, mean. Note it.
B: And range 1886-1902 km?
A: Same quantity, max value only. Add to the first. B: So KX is 17.8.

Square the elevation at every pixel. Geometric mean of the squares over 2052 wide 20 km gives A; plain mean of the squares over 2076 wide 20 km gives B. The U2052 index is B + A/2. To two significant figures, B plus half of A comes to 89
